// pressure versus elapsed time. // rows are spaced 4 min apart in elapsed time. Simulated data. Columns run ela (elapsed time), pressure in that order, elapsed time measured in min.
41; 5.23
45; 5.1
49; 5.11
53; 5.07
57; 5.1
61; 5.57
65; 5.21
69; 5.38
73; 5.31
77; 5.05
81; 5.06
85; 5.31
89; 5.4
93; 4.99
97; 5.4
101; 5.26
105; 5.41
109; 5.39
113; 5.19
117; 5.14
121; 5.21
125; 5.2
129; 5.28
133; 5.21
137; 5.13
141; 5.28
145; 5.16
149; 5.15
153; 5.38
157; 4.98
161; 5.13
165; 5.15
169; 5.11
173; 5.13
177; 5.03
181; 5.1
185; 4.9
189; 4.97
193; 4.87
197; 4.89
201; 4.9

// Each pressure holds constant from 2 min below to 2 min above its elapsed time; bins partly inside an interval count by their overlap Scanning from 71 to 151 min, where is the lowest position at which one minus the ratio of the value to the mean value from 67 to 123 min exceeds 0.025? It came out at 77 min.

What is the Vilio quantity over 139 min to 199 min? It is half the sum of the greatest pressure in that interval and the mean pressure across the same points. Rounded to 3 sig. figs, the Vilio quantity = 5.23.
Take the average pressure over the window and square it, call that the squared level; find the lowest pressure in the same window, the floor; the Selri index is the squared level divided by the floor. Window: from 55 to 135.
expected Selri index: 5.53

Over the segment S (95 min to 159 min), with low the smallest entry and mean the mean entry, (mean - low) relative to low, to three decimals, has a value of 0.051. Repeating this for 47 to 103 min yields 0.048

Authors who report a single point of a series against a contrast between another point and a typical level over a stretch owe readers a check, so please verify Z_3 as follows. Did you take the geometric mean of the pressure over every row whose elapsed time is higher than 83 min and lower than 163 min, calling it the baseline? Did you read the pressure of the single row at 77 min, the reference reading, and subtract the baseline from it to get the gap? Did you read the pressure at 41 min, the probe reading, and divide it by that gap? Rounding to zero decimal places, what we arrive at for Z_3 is -29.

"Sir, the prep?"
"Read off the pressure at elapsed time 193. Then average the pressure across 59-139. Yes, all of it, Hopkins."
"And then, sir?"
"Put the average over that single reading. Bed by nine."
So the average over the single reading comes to 1.08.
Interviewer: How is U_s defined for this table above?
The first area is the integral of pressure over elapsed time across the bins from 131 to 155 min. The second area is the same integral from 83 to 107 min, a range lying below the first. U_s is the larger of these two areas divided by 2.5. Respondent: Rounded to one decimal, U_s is 50.8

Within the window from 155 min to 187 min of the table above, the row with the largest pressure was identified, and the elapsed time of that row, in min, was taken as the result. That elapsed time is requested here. 165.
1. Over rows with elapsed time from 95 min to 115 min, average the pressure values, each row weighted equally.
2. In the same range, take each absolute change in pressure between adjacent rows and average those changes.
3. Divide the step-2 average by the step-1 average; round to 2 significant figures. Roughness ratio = 0.024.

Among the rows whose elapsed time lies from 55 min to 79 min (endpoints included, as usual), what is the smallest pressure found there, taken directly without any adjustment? 5.05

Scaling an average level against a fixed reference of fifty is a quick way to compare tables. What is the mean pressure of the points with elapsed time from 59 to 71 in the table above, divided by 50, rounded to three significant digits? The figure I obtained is 0.108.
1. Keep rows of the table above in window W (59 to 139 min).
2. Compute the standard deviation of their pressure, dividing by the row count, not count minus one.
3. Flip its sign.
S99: -0.141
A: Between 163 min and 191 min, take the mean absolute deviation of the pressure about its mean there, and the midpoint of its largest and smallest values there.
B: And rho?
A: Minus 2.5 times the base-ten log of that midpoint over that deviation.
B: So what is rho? -4.5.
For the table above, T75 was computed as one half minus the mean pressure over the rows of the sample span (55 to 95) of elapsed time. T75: -4.74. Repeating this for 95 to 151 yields -4.74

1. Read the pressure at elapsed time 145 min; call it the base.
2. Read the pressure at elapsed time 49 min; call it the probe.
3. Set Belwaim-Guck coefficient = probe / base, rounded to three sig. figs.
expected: 0.990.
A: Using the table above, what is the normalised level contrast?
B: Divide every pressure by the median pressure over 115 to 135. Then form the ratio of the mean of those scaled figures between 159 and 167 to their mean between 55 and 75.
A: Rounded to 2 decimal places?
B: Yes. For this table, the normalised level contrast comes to 0.97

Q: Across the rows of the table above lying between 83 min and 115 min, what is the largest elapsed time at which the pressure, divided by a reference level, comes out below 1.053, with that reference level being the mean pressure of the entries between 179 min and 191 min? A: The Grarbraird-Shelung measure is 113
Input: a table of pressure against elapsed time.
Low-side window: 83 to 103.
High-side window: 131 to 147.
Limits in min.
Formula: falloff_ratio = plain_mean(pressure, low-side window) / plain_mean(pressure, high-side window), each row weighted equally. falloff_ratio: 1.01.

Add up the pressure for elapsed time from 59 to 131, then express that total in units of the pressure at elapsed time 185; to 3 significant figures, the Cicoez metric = 19.3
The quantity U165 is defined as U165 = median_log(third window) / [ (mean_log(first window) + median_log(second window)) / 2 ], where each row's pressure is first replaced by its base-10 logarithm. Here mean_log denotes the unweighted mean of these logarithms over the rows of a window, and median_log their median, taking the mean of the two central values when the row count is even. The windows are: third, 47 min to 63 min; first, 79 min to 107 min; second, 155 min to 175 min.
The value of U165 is 0.99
